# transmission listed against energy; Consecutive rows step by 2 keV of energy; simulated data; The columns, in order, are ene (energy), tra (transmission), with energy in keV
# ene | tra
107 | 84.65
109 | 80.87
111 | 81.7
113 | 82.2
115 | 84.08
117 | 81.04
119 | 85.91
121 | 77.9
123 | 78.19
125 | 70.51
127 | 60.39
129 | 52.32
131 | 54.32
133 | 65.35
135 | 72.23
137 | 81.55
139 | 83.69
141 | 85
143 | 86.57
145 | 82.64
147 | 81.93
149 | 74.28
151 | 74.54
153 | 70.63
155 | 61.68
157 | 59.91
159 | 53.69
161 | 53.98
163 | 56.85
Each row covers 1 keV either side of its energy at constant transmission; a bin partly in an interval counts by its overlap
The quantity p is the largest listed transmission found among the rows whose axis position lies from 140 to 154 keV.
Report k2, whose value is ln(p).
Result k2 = 4.461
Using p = 86.57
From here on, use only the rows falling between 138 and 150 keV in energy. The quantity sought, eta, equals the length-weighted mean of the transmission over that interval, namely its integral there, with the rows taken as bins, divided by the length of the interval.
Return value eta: 82.4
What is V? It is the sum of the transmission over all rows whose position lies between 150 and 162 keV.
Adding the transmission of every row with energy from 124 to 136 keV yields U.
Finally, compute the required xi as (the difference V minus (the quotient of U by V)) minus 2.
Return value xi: 371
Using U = 375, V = 374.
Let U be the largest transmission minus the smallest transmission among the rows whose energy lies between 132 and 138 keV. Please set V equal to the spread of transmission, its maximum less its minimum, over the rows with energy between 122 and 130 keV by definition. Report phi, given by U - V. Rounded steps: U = 16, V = 25.9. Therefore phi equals -10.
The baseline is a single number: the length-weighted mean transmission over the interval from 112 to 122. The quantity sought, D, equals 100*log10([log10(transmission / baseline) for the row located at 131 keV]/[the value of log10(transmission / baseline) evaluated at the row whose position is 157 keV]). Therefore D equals 12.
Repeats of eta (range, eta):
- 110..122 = 82.1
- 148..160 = 65.8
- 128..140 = 68.2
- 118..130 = 70.9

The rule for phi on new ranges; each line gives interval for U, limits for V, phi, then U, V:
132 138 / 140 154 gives 0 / 16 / 15.9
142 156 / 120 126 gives 17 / 25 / 7.7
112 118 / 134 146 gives -11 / 3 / 14.3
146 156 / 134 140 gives 9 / 20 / 11.5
